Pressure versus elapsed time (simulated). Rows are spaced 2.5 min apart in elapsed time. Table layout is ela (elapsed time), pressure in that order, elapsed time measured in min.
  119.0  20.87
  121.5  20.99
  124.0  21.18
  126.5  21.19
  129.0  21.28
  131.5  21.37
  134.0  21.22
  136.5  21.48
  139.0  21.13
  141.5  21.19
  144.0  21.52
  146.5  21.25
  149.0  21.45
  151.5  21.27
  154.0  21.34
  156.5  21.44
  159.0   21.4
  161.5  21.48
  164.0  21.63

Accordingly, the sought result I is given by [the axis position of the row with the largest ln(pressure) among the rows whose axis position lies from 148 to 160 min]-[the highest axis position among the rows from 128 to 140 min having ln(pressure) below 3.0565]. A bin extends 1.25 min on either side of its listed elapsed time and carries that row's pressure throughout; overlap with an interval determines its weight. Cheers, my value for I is 10.0 min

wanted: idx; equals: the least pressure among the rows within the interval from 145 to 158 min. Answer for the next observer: 21.25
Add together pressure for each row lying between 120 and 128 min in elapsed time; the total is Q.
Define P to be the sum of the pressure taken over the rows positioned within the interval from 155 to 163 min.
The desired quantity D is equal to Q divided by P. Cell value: 0.985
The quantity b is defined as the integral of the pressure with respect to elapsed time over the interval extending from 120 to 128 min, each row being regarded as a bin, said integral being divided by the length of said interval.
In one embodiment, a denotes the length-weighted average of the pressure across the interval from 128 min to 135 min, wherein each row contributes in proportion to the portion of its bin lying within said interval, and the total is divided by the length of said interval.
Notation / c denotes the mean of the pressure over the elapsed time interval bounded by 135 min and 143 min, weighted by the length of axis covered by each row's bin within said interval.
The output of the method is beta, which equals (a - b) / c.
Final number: 0.0083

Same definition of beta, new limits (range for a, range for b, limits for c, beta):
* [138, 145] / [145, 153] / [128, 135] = -0.0025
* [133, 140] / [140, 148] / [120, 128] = -0.0016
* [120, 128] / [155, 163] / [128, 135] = -0.0153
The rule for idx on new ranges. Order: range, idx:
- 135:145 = 21.13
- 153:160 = 21.34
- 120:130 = 20.99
